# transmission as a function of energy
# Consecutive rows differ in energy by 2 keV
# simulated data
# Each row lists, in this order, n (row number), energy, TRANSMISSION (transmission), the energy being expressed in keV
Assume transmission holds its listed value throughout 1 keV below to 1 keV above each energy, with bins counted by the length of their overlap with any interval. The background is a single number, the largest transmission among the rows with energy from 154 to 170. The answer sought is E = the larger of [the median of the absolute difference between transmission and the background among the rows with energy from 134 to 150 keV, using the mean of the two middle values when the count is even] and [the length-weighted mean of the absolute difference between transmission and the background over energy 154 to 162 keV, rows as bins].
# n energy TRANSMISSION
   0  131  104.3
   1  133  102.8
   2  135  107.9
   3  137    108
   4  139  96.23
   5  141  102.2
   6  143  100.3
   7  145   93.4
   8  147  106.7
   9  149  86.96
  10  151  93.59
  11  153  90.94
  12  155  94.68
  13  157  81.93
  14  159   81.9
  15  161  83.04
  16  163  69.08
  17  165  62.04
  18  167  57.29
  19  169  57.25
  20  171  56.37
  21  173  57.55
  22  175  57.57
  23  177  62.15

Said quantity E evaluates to 9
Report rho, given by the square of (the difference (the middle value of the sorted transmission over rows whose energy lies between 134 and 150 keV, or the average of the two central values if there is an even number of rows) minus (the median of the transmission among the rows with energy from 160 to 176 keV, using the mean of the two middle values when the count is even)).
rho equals 1909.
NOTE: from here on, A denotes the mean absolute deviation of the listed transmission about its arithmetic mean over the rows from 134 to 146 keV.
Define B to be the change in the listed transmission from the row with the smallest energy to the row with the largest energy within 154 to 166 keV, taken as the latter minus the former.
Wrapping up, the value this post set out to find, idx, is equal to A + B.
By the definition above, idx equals -28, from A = 4.7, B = -33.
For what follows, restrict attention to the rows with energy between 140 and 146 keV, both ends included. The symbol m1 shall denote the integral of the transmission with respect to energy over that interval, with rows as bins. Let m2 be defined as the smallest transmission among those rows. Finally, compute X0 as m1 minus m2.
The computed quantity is 498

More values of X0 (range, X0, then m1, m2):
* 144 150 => 487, 574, 86.96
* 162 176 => 778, 834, 56.37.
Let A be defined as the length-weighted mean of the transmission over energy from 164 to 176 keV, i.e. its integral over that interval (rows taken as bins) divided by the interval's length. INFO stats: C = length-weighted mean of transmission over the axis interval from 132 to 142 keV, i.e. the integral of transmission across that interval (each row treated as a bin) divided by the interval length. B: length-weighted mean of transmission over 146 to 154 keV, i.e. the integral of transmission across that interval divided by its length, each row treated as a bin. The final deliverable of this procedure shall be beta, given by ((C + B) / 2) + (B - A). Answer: 136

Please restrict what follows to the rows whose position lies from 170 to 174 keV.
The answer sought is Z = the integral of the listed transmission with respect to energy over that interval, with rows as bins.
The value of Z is 228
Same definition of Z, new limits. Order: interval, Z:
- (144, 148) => 400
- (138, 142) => 397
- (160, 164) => 304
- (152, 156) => 371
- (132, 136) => 421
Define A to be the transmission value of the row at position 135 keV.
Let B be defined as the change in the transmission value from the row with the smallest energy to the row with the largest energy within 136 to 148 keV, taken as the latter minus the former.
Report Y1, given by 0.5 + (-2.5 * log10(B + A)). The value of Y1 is -4.6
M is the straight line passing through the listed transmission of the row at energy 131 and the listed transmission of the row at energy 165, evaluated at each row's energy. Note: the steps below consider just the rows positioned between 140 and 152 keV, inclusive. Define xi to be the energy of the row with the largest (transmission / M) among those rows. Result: 147 keV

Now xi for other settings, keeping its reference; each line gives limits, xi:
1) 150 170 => 155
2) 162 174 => 173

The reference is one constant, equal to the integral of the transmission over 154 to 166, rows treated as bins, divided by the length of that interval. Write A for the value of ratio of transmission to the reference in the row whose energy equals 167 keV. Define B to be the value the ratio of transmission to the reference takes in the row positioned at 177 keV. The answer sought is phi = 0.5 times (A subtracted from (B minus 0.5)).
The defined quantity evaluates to -0.22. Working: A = 0.7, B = 0.79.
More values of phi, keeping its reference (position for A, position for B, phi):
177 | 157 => -0.12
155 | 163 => -0.41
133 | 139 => -0.29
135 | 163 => -0.50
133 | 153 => -0.33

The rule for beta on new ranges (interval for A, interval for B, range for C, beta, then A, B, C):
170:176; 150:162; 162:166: 107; 57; 88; 66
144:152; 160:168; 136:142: 58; 95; 68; 102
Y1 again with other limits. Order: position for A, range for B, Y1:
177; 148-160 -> -3.9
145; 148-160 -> -4.4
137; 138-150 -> -4.5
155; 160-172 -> -4.1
